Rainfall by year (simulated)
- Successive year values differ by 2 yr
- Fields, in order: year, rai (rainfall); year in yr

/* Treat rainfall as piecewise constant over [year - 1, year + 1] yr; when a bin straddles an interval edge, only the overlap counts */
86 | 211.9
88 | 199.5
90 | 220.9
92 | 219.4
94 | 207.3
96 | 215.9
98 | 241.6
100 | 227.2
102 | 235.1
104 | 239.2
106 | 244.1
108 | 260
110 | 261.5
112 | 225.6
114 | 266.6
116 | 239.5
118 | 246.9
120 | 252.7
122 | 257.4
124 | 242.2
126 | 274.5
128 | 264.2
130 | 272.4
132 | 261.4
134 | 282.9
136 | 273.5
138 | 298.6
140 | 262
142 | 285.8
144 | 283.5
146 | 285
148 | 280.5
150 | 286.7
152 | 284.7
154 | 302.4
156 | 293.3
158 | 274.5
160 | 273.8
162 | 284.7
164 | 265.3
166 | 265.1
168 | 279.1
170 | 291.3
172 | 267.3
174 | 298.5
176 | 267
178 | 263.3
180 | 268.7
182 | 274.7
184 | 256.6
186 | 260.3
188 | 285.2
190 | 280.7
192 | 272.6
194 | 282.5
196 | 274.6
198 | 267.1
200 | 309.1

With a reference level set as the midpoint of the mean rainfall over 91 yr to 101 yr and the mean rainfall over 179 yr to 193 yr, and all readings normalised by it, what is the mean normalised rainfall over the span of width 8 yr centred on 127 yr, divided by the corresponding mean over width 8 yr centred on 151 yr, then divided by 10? 0.0913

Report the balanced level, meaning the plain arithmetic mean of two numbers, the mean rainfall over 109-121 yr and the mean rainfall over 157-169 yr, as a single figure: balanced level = 261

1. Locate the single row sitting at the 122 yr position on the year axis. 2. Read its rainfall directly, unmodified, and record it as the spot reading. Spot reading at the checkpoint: 257.4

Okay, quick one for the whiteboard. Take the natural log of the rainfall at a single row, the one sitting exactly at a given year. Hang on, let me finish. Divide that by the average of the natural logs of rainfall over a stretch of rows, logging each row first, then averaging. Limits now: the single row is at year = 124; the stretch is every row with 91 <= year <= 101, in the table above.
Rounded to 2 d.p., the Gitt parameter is 1.02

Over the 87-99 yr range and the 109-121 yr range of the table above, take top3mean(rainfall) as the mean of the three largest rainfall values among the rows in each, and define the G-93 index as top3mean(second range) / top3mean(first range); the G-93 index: 1.15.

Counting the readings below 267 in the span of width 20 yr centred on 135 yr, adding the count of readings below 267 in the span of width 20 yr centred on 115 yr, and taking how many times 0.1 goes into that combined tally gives 130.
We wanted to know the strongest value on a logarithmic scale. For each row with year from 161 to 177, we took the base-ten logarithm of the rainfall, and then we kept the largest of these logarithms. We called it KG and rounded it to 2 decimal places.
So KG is 2.47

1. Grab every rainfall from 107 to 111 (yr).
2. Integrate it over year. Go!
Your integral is 1043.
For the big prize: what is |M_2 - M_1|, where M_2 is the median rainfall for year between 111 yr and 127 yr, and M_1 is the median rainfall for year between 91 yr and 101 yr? 30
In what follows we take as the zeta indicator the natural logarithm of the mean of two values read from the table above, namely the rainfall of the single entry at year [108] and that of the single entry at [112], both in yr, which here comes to 5.49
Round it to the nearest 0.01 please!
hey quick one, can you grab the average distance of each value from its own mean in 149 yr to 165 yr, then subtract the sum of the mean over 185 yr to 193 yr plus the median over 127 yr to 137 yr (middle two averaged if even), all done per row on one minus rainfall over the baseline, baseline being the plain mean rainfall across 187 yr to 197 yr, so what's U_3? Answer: -0.01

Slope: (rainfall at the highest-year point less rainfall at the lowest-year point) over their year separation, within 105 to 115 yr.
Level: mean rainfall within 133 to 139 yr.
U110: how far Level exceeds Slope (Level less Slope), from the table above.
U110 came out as 282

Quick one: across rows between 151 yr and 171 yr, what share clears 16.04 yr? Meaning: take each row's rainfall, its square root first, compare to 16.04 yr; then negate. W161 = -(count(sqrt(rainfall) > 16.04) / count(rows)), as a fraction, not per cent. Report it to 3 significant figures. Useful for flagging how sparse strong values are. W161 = -1.00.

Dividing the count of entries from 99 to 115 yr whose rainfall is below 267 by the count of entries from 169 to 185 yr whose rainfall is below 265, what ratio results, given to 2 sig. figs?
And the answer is 4.0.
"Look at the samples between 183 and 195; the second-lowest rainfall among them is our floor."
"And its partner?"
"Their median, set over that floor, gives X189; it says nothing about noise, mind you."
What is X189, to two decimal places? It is 1.06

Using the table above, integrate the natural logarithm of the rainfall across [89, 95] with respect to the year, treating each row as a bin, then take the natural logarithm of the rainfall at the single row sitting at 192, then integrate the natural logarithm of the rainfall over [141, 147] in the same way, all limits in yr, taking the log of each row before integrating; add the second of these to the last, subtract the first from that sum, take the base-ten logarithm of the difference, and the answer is 0.862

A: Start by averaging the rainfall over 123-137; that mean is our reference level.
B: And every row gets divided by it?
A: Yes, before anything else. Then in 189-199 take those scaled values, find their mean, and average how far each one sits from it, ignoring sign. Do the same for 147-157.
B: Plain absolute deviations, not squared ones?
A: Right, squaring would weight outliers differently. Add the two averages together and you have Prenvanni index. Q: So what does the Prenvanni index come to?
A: 0.043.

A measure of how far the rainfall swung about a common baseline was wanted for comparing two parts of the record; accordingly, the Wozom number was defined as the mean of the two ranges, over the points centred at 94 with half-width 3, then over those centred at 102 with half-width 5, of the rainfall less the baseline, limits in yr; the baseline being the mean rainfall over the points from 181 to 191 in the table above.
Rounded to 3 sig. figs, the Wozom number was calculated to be 14.5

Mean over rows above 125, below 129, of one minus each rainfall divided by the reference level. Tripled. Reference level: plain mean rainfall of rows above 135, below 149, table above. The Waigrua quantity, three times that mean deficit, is 0.13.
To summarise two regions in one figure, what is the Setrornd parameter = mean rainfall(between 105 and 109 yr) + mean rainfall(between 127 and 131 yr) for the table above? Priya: 520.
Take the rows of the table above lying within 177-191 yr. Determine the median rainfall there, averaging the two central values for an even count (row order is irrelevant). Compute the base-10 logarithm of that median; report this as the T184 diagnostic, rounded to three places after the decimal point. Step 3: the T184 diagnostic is 2.429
